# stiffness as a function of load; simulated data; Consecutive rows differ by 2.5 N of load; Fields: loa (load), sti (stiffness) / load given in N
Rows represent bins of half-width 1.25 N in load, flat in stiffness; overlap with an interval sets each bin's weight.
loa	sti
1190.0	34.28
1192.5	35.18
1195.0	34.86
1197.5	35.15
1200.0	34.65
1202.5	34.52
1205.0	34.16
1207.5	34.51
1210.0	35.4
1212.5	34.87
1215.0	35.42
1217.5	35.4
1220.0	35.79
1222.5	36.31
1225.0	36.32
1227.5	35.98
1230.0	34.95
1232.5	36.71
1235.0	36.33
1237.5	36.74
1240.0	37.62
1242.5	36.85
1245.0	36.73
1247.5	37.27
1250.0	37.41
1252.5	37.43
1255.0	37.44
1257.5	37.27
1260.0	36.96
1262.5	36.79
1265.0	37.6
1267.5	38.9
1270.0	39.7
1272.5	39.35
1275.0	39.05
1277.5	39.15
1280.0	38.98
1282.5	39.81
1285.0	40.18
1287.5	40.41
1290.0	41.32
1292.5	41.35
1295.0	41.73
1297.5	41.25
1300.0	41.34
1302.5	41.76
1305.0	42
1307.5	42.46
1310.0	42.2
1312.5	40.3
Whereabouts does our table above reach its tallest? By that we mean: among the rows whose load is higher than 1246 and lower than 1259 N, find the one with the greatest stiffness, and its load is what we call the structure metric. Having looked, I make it 1255.0 N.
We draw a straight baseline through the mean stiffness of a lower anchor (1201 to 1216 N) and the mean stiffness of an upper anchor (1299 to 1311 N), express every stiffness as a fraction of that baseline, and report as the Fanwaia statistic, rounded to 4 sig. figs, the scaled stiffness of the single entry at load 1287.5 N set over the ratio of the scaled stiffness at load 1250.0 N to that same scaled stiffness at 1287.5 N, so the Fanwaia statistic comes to 1.000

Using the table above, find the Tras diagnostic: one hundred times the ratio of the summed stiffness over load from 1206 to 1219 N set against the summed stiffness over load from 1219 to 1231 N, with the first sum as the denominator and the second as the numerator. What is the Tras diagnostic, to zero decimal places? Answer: 102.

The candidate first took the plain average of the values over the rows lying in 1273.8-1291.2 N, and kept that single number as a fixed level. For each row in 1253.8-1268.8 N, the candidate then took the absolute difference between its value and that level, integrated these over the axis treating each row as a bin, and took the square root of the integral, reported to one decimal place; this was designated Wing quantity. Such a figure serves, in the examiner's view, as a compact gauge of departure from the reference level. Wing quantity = 5.9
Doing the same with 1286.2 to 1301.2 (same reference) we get 4.6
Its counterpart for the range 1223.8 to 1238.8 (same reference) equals 7.4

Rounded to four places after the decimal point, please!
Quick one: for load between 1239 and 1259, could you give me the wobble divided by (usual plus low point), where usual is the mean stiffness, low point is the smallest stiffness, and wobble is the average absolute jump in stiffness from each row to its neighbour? 0.0034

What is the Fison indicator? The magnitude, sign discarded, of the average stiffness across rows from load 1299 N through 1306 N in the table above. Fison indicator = 41.7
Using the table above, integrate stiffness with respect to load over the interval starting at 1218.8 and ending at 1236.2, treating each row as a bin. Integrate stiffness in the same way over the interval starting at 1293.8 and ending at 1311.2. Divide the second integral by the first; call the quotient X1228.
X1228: 1.16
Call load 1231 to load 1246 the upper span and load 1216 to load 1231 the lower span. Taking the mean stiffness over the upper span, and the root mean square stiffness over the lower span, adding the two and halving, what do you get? 36.3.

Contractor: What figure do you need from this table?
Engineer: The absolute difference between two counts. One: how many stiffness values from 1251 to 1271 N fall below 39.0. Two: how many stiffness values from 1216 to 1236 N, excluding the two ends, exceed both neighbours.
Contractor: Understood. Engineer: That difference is 5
